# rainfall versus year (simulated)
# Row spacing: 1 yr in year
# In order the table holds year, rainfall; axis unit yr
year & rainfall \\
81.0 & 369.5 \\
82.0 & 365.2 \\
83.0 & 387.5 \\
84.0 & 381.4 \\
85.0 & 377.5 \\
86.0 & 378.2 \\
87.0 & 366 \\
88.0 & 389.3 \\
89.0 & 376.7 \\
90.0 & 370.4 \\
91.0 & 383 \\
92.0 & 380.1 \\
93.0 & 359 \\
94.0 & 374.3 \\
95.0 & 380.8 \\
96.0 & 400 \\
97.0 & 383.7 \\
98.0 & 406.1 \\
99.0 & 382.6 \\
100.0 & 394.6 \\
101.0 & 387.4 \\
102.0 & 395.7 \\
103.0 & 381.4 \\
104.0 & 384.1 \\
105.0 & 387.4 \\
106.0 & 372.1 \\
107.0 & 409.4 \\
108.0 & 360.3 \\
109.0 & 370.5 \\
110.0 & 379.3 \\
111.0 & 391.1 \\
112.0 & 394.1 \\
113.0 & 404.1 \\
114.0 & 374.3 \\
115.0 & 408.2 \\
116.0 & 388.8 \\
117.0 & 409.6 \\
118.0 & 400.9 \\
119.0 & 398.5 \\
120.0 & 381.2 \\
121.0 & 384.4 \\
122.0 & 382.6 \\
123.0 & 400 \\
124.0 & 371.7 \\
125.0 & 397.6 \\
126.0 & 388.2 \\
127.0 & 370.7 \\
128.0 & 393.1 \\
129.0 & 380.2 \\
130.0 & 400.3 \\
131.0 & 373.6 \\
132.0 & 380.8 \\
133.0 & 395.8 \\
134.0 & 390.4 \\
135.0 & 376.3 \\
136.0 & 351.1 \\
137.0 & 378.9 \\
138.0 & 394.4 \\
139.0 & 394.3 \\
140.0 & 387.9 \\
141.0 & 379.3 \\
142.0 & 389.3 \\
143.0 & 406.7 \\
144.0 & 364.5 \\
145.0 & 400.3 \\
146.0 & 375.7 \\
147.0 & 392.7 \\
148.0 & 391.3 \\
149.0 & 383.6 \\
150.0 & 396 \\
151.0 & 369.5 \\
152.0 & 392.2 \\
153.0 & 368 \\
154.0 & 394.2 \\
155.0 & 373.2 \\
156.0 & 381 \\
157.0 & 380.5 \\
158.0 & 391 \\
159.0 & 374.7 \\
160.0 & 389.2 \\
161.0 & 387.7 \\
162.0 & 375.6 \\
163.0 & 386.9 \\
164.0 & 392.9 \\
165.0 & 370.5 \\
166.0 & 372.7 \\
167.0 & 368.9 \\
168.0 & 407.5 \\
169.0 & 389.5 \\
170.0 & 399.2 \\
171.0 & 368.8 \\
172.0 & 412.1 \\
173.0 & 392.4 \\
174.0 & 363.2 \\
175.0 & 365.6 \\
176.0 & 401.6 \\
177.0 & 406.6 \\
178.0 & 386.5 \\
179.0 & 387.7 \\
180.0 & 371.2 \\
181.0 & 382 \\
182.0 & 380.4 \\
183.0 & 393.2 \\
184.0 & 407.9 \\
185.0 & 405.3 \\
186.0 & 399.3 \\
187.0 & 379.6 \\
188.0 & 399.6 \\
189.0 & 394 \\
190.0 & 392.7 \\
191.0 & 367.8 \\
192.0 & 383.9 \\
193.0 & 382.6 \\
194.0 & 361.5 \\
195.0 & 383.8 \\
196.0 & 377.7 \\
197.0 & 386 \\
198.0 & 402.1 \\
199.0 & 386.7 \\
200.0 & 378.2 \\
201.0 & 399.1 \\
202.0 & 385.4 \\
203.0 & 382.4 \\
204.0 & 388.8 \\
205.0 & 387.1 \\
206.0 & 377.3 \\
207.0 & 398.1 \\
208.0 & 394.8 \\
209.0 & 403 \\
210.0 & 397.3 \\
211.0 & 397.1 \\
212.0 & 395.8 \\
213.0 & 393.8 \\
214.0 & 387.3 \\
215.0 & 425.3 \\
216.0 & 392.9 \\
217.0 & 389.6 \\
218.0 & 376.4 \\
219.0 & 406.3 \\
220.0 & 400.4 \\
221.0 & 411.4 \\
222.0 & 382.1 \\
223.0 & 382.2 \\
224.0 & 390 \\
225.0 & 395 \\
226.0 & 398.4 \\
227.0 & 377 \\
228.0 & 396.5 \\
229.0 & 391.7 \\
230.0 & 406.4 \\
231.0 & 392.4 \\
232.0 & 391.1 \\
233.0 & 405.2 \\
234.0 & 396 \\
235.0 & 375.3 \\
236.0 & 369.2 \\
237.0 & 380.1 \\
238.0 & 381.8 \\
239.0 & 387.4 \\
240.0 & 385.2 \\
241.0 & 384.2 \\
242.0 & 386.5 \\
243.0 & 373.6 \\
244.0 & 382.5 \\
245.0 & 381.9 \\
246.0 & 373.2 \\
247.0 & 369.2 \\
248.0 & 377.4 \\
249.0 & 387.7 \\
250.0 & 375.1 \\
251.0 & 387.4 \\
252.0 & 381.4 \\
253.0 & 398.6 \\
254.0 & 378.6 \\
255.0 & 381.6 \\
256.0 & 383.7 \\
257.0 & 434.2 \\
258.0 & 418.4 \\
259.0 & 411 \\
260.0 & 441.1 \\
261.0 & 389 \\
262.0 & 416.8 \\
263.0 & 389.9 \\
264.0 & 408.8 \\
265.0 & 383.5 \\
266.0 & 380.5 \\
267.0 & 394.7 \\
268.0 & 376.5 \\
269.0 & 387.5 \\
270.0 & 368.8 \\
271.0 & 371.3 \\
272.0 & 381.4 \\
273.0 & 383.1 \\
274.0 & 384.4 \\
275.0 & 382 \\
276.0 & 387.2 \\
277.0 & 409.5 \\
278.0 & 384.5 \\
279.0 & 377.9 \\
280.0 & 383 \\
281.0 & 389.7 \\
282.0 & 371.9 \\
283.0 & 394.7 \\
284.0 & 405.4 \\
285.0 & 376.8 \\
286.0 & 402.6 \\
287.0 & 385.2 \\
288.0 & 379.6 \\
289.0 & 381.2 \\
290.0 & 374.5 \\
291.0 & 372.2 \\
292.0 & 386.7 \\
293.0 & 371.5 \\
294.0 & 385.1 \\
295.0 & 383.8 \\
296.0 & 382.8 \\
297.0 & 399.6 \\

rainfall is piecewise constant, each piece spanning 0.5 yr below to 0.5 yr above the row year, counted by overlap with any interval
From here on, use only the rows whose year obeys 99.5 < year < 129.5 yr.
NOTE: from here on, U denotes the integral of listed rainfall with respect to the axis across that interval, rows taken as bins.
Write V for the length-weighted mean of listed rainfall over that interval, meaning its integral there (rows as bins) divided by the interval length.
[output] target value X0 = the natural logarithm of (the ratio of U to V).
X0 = 3.4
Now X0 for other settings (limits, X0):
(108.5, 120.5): 2.5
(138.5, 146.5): 2.1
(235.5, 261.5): 3.3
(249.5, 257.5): 2.1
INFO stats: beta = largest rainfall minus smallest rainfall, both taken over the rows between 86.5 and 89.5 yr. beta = 23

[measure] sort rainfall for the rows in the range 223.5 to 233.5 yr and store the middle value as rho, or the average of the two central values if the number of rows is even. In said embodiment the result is 394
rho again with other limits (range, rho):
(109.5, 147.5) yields 389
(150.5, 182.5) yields 384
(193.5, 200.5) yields 384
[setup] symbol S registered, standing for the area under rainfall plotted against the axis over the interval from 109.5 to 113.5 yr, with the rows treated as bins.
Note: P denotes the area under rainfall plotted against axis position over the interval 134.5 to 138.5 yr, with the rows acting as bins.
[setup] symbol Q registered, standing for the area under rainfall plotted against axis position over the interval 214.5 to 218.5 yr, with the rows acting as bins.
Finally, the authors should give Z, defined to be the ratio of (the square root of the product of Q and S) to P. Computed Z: 1.05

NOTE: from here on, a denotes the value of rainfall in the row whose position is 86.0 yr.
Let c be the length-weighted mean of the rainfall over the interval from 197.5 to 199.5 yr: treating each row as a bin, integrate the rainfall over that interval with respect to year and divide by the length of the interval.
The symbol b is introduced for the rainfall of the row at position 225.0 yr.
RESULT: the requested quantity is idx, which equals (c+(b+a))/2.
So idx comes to 584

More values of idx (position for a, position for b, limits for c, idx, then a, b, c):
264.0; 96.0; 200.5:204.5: 599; 408.8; 400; 389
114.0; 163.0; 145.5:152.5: 574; 374.3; 386.9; 386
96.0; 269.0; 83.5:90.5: 582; 400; 387.5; 377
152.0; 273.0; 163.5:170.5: 581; 392.2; 383.1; 386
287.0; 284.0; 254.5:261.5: 600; 385.2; 405.4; 408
